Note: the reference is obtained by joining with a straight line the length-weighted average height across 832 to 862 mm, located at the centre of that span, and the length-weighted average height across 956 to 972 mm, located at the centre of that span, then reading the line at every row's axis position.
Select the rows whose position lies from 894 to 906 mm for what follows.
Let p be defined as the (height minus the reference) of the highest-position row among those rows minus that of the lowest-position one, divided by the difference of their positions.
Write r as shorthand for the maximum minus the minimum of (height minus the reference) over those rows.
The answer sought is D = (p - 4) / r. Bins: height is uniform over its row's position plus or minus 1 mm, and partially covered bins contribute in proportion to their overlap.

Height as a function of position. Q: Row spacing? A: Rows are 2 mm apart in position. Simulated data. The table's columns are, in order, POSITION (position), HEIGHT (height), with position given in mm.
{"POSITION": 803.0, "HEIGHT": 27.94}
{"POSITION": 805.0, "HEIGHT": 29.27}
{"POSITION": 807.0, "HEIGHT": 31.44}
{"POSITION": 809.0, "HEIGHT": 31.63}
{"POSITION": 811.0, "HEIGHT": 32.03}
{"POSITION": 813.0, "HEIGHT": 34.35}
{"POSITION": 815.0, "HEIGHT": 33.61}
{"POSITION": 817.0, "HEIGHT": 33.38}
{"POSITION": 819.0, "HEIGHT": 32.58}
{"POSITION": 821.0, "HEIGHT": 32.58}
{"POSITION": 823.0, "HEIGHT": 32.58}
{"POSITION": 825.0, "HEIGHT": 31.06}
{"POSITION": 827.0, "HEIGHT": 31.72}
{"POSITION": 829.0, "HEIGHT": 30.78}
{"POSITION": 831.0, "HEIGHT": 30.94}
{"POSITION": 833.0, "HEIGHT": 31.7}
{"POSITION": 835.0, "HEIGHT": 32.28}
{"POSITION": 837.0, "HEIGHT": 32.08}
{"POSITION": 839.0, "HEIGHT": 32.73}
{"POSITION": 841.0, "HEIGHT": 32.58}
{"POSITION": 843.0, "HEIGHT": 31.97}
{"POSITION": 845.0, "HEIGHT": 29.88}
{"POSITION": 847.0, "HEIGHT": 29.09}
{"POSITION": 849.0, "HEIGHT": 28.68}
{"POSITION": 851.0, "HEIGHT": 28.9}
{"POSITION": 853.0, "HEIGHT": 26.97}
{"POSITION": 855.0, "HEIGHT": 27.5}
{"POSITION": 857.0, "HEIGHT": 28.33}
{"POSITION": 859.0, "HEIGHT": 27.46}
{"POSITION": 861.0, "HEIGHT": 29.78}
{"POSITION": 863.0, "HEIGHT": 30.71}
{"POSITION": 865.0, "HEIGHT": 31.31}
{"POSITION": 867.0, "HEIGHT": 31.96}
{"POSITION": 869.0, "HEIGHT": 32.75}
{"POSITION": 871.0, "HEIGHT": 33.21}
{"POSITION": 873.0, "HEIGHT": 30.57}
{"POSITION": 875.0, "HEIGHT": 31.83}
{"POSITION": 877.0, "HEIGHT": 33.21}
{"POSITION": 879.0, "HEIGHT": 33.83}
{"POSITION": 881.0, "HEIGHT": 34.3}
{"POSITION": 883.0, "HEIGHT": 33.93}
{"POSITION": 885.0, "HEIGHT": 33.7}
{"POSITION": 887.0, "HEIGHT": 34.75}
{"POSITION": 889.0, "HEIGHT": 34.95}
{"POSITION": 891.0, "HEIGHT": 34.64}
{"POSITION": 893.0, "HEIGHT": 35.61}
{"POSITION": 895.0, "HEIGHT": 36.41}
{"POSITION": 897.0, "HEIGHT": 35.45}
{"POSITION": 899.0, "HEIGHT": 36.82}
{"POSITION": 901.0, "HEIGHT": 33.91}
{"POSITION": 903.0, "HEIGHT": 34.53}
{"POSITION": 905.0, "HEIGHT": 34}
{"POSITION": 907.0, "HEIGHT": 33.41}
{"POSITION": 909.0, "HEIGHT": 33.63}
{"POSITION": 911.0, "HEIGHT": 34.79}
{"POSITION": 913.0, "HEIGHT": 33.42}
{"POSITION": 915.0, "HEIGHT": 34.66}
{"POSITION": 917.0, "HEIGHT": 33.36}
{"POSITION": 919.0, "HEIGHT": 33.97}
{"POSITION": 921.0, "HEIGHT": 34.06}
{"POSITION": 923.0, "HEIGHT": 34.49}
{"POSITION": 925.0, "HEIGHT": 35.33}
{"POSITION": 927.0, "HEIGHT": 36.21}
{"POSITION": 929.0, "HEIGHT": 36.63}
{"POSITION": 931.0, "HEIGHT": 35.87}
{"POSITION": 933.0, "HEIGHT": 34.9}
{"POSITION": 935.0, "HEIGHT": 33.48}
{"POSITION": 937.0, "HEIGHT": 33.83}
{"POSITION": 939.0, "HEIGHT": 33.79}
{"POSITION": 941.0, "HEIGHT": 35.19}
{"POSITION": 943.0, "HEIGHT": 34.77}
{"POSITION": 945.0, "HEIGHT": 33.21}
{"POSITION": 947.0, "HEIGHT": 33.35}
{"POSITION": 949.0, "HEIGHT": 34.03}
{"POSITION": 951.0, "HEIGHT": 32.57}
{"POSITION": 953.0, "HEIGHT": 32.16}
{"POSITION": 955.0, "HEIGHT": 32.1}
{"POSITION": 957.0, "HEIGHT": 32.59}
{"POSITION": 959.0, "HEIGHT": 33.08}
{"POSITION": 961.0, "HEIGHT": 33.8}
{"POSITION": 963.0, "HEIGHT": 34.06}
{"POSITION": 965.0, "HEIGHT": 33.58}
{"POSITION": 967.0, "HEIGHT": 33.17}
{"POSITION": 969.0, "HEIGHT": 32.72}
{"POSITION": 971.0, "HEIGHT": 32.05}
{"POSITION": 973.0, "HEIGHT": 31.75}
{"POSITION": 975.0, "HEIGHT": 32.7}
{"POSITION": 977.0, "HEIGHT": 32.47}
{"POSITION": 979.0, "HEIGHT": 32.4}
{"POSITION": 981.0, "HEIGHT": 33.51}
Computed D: -1.4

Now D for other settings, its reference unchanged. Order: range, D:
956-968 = -3.0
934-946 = -1.9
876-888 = -3.0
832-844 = -4.6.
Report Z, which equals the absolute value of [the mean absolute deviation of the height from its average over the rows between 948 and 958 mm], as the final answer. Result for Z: 0.54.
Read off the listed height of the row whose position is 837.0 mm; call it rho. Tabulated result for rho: 32.08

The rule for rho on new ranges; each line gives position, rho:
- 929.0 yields 36.63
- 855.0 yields 27.5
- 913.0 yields 33.42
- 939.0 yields 33.79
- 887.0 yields 34.75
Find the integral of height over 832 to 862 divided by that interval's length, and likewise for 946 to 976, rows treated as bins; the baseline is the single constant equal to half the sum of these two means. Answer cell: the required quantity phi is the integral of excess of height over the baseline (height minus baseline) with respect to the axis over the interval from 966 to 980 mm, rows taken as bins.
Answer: 14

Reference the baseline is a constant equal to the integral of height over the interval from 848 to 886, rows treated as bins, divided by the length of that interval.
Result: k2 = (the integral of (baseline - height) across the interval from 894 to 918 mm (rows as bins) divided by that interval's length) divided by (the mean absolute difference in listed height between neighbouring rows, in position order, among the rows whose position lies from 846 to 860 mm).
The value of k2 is -4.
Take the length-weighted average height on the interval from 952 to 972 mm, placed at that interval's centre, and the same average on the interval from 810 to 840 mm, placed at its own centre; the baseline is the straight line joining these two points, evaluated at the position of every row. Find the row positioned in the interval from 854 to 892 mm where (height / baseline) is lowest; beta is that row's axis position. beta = 859.0 mm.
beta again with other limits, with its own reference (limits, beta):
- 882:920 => 917.0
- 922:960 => 955.0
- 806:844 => 829.0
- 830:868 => 853.0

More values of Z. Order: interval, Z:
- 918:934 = 0.83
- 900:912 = 0.41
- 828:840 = 0.61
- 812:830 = 0.89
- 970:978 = 0.34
